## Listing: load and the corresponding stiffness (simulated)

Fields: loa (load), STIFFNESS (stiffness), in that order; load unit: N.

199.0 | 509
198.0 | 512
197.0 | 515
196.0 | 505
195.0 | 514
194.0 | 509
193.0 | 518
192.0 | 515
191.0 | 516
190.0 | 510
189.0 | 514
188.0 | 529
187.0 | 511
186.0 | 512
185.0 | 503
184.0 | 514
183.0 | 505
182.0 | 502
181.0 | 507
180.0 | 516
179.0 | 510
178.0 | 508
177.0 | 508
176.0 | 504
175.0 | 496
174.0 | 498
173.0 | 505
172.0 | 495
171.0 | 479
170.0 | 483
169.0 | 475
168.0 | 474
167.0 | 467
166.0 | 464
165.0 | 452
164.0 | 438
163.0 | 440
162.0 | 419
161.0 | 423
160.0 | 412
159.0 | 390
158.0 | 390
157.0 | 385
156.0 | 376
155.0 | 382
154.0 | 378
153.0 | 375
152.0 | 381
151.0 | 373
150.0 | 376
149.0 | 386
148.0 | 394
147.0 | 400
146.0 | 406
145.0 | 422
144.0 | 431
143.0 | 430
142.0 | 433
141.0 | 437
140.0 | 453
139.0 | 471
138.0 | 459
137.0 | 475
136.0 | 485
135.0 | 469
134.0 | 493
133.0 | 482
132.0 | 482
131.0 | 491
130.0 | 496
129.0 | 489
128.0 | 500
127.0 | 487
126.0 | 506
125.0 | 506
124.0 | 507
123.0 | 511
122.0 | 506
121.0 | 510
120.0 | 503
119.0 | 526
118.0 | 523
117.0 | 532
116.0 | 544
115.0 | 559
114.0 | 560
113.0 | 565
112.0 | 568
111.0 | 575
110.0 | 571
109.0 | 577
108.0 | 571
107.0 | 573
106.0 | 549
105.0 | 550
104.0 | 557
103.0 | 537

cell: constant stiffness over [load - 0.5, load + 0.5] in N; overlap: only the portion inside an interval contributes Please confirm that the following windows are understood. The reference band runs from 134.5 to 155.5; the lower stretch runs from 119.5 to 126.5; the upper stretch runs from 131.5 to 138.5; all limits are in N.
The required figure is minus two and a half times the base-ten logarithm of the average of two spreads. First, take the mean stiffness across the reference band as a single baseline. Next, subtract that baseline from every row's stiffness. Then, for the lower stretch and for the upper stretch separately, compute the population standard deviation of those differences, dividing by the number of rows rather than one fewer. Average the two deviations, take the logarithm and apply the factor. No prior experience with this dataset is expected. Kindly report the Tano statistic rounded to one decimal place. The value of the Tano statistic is -2.0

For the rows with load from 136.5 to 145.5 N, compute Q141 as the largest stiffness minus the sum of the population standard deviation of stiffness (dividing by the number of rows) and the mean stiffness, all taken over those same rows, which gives 11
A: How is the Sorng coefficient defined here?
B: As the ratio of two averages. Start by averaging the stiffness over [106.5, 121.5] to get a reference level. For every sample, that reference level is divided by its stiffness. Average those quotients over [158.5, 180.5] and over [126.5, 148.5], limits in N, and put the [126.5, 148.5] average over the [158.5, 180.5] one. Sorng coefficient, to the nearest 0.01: 1.03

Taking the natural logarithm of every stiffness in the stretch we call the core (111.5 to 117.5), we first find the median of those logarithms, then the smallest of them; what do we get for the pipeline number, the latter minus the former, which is -0.05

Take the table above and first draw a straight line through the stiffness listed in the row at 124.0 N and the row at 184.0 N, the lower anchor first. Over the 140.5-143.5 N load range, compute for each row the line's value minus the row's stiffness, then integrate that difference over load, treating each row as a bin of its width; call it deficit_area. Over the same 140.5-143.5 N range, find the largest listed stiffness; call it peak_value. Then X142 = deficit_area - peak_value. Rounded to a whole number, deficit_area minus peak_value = -210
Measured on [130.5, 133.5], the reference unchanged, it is -422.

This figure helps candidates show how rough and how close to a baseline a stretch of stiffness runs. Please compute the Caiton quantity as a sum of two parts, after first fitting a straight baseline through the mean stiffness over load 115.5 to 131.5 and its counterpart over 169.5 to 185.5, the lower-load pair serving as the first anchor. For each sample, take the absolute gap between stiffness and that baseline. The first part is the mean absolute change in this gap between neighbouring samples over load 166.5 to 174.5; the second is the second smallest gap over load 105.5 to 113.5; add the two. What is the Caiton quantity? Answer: 61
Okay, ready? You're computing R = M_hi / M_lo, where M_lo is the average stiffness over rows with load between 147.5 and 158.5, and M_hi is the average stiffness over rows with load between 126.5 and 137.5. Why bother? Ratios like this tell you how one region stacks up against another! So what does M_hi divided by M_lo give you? 1.27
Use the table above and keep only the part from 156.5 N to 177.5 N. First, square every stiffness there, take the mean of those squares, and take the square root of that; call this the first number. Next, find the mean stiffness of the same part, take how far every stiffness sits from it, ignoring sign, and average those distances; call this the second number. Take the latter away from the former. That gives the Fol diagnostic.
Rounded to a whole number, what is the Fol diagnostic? 424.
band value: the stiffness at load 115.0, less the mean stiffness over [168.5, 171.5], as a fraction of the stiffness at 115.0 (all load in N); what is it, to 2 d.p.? 0.14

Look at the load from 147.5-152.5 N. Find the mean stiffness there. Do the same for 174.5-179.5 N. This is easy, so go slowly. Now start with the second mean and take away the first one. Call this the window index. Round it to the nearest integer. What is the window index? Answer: 123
